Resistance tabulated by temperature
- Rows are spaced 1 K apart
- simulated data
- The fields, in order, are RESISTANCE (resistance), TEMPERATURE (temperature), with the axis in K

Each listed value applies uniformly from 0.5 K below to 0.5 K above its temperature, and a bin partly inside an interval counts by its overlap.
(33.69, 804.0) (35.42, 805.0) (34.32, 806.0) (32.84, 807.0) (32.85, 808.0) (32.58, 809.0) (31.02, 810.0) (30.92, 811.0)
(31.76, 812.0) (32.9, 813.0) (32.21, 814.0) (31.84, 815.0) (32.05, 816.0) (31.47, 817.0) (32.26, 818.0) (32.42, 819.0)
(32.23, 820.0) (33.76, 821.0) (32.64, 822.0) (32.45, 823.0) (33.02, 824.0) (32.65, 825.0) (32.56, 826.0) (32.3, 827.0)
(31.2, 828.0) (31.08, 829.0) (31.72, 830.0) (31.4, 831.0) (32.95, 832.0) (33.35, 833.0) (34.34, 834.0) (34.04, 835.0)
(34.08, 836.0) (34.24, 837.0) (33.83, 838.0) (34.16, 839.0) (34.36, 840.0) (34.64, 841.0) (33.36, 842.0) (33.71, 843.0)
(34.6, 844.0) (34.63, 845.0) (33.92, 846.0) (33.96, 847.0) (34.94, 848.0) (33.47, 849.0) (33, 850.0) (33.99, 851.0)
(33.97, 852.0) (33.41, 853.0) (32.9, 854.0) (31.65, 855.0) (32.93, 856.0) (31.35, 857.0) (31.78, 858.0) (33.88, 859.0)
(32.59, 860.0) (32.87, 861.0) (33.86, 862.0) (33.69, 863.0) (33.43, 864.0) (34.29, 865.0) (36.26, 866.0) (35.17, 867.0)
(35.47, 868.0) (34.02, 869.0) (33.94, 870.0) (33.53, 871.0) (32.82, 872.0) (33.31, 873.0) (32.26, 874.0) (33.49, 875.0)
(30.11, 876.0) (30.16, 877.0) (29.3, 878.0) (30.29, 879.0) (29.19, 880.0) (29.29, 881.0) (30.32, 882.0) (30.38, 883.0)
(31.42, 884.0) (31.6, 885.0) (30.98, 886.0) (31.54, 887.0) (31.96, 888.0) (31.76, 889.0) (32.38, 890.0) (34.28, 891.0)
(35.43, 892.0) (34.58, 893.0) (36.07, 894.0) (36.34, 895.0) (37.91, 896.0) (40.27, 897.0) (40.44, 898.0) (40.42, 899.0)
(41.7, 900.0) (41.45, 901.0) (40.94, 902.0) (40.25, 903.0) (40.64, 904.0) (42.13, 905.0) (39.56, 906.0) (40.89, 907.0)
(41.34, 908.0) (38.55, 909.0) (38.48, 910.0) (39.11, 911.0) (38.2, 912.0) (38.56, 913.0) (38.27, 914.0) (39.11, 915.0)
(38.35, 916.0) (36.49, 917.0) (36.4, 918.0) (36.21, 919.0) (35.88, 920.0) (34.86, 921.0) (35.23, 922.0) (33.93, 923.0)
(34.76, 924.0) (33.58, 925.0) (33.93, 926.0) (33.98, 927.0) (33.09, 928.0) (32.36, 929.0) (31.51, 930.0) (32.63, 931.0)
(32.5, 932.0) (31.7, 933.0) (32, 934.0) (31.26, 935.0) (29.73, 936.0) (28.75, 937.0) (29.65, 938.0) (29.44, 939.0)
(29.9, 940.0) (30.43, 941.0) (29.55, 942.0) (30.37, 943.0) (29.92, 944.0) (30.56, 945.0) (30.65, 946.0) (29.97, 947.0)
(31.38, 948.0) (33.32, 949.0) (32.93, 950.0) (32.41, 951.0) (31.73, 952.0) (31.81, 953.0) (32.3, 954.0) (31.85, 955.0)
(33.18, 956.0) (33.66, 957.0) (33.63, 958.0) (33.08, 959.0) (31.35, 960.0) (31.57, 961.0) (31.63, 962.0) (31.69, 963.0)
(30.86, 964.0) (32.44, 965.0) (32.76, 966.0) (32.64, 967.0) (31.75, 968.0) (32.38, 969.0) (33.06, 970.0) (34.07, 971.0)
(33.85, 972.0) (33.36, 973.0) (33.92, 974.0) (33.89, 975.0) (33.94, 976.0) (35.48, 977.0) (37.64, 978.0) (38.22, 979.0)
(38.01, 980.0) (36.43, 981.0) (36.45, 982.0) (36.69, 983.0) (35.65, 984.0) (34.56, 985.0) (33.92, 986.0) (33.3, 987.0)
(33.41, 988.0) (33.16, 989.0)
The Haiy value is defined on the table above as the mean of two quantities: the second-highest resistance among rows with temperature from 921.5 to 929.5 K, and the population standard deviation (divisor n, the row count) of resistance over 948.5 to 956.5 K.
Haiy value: 17.7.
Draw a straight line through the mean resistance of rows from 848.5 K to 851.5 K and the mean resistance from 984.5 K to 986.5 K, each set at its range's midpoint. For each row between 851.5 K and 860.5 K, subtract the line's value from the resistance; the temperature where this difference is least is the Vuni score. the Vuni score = 857.0 K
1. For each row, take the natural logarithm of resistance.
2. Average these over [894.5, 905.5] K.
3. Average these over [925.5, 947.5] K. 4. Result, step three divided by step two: 0.93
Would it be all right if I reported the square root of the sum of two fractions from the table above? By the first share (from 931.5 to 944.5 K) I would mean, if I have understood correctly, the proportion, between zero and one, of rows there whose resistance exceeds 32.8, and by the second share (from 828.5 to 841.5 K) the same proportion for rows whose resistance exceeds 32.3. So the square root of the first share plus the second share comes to 0.88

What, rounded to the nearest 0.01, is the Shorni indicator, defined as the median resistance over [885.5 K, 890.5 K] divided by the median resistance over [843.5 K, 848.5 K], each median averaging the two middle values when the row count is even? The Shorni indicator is 0.92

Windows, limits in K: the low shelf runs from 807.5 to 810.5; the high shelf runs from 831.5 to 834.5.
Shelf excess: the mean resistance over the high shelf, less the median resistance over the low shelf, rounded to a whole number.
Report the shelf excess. 1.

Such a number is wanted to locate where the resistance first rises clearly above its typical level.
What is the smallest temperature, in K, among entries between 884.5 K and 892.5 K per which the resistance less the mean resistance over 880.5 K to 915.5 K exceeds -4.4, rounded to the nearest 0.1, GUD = 890.0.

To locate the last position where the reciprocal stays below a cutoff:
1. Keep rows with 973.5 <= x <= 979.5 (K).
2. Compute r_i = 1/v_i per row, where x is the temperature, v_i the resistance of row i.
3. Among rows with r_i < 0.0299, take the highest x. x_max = 979.0 K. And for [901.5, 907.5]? 907.0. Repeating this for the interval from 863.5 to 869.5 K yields 869.0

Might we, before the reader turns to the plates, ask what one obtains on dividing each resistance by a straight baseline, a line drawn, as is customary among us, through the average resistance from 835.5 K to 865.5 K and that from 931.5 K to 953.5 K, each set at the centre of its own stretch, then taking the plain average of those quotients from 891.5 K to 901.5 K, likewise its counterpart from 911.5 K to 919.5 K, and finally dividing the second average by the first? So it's 1.00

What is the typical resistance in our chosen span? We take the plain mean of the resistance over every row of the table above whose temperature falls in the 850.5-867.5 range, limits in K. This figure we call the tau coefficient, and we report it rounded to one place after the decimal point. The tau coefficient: 33.4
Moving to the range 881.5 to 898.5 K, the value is 34.0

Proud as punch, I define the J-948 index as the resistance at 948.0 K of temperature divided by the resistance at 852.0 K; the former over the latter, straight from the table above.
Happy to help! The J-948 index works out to 0.92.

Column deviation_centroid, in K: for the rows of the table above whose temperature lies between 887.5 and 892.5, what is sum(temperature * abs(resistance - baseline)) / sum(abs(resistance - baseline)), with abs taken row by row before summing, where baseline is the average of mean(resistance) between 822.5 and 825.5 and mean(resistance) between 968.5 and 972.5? 890.4 K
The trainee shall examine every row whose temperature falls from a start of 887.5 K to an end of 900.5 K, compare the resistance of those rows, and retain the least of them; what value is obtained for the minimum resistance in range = 31.76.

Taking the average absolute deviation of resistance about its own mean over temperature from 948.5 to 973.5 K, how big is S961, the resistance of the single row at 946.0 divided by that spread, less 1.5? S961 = 40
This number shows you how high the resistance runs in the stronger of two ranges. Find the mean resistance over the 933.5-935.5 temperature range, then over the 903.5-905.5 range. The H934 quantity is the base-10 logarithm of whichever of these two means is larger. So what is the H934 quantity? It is 1.62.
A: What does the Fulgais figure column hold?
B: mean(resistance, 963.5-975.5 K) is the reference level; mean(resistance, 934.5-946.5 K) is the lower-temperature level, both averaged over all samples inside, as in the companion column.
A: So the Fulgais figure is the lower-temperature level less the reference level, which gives -2.9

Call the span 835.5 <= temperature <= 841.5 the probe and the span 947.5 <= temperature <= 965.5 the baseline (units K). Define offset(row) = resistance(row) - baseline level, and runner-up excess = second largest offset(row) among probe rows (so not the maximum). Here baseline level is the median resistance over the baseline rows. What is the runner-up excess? 2.3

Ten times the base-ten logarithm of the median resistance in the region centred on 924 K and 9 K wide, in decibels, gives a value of 15.31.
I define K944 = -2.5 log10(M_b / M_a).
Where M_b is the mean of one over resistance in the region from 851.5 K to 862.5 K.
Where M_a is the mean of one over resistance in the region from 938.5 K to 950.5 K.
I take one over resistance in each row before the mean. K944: 0.074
